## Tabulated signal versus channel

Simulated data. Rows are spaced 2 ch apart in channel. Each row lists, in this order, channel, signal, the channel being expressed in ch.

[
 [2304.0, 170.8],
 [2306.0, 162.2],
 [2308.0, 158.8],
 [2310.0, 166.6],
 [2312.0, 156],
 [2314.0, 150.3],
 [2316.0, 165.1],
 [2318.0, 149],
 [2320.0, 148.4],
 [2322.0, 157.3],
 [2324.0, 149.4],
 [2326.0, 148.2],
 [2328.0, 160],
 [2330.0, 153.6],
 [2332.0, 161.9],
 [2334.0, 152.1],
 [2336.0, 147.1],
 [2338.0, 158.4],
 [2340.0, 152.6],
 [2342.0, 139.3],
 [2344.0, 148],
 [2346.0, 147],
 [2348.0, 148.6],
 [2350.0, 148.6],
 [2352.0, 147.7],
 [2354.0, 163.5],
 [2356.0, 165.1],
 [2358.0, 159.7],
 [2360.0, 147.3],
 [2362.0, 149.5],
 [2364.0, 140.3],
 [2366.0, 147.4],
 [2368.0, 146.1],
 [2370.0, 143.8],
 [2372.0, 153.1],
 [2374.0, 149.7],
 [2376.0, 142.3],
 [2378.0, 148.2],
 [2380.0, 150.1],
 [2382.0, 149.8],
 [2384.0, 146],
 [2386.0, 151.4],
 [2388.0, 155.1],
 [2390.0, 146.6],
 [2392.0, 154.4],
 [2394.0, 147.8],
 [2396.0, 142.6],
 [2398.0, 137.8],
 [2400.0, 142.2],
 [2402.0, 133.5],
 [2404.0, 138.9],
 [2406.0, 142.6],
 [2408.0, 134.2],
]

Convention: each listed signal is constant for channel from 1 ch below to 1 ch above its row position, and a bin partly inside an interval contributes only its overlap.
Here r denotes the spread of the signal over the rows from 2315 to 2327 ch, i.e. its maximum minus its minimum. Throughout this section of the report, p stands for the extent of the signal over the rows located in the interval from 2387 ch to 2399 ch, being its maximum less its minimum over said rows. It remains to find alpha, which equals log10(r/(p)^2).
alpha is -1.2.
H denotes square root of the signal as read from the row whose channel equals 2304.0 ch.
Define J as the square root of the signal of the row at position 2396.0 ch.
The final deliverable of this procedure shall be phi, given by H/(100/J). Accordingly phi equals 1.561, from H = 13.1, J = 11.9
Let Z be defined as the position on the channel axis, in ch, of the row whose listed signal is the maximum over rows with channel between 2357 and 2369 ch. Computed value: 2358.0 ch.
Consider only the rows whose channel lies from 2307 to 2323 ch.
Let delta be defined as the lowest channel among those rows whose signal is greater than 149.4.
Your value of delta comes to 2308.0 ch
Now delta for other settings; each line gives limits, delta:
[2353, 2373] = 2354.0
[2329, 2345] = 2330.0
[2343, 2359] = 2354.0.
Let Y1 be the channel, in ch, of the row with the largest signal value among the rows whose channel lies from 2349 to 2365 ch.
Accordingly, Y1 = 2356.0 ch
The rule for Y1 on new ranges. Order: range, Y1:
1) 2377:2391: 2388.0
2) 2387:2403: 2388.0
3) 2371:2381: 2372.0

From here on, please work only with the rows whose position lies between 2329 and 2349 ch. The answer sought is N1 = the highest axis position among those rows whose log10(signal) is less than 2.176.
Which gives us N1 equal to 2348.0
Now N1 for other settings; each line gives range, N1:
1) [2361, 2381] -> 2378.0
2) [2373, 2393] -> 2390.0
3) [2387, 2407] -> 2406.0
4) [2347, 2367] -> 2366.0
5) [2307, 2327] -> 2326.0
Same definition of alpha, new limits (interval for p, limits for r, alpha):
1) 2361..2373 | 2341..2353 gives -1.2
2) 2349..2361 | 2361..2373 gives -1.4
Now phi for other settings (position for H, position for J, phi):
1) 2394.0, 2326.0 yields 1.480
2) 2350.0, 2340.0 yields 1.506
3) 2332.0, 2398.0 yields 1.494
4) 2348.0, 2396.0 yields 1.456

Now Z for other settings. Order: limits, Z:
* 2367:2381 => 2372.0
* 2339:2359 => 2356.0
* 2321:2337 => 2332.0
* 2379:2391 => 2388.0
